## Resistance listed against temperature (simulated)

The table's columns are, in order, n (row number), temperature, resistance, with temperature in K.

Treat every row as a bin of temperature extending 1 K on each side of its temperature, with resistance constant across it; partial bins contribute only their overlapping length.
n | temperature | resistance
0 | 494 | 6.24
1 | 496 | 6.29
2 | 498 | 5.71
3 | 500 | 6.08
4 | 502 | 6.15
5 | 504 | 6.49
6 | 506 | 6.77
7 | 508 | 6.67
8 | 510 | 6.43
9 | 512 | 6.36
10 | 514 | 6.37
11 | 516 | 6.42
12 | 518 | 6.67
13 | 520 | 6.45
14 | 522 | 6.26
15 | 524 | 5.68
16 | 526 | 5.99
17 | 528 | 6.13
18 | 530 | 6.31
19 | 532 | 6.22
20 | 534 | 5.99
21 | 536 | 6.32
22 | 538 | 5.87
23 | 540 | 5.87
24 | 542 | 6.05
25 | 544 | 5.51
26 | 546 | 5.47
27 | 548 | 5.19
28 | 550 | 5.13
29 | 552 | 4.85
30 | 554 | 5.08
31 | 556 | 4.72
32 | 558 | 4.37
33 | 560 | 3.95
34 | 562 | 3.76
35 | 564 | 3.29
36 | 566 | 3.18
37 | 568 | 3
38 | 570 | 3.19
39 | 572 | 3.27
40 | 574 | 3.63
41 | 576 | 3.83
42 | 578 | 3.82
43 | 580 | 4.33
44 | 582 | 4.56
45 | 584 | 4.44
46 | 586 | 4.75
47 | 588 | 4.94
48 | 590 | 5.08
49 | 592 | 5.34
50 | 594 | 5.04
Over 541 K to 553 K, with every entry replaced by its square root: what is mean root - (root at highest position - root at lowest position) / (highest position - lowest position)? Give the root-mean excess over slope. 2.34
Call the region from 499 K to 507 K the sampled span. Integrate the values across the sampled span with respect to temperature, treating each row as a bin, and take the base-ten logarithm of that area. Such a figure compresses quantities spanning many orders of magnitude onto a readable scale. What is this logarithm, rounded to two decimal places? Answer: 1.71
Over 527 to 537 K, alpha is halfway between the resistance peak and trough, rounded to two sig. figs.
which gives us 6.2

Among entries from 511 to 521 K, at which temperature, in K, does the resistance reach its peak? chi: 518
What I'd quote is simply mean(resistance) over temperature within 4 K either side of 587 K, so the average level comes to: 4.8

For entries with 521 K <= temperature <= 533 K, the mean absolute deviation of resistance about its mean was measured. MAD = 0.18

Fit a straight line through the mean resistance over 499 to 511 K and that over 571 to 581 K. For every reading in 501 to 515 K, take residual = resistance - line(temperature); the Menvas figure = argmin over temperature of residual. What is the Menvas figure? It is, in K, 502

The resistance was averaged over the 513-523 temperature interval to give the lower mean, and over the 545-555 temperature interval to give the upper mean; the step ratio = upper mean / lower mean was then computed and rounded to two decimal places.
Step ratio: 0.80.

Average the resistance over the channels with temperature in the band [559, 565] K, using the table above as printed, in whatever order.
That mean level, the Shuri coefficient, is 3.7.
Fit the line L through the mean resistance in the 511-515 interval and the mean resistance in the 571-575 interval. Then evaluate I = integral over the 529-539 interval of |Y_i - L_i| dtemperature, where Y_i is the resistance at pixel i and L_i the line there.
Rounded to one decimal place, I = 8.0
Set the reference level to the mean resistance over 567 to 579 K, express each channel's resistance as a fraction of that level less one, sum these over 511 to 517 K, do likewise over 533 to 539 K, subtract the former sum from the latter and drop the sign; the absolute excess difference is 0.3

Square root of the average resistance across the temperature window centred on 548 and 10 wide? 2.3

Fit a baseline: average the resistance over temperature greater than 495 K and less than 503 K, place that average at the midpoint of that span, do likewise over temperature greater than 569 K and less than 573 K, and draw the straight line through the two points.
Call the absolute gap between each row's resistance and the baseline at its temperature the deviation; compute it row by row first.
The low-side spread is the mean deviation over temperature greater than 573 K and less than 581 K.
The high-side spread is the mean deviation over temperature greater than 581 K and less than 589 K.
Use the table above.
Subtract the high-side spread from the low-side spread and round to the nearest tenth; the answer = -1.1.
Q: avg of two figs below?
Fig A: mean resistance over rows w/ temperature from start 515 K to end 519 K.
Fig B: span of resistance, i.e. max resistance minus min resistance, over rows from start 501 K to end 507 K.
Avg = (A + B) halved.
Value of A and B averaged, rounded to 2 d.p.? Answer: 3.58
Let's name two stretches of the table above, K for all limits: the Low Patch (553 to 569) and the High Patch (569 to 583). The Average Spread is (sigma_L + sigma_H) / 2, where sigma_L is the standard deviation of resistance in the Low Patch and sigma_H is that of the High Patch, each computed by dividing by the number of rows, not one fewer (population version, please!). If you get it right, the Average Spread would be 0.59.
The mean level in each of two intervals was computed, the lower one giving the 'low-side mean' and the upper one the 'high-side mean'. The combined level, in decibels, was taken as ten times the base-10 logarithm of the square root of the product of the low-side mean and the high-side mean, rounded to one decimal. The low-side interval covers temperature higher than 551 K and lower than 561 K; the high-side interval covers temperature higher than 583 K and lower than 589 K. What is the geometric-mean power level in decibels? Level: 6.7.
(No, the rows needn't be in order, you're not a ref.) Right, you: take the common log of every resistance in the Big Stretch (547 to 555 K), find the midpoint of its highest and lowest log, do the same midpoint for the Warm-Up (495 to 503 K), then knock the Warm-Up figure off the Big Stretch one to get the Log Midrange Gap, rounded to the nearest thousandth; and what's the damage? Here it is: -0.077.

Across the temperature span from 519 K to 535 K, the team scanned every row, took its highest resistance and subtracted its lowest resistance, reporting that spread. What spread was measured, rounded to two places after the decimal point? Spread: 0.77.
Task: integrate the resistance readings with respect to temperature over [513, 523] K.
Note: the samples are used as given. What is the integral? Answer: 64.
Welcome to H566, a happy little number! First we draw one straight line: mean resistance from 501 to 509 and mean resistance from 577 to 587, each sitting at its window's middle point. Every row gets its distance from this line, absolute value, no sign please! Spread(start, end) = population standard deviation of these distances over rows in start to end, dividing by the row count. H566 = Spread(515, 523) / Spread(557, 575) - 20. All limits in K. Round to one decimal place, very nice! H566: -19.6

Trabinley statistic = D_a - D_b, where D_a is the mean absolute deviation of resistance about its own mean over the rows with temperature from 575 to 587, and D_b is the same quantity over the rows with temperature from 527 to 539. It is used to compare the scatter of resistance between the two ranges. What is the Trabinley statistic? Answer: 0.166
